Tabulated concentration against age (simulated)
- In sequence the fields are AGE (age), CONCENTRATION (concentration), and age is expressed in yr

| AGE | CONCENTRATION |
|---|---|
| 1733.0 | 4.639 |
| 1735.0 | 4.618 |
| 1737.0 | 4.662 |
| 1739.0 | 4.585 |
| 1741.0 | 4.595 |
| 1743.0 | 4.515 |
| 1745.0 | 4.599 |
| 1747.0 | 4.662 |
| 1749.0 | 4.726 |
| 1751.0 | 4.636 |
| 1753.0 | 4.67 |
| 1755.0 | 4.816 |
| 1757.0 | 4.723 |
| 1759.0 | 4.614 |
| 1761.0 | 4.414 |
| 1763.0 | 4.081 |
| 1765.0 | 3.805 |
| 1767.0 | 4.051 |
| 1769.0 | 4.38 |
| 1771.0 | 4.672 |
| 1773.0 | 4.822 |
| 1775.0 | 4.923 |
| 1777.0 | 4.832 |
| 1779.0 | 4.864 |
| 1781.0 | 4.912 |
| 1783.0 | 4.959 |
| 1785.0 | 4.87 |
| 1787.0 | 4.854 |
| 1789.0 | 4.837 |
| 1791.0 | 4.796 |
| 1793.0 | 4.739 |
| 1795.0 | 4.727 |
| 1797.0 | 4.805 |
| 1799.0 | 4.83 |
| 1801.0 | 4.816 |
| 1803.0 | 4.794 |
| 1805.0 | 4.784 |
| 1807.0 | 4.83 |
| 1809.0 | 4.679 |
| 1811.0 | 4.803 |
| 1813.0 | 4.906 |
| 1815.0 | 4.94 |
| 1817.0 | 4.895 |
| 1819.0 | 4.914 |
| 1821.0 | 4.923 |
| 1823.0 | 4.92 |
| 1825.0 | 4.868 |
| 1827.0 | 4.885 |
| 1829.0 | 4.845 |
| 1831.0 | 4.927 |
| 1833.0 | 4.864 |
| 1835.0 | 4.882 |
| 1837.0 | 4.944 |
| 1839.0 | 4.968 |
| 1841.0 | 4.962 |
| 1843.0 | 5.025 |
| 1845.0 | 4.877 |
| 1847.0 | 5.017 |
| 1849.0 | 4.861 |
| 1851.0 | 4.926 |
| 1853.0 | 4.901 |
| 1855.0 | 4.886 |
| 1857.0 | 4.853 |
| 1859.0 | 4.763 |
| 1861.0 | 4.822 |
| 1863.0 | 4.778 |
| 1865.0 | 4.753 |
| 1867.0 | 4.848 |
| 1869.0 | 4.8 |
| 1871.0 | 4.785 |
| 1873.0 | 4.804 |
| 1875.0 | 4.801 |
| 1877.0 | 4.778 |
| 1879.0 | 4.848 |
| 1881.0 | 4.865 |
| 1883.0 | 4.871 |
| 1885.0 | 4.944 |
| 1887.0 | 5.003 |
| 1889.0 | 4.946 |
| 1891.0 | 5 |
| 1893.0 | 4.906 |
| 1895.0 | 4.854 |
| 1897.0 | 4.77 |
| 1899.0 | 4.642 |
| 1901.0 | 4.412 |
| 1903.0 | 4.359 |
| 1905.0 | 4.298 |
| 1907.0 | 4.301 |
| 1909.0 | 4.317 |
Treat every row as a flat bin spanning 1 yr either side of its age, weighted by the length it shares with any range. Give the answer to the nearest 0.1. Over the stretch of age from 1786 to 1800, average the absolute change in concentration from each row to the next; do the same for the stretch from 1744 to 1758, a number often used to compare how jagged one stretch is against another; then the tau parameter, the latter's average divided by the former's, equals 2.1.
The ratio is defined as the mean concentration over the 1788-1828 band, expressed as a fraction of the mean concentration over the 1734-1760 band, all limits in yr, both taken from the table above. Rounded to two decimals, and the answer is 1.04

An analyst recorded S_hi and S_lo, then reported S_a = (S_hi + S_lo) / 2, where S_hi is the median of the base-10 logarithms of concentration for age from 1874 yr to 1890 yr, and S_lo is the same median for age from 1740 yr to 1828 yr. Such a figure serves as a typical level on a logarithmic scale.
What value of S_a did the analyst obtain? 0.684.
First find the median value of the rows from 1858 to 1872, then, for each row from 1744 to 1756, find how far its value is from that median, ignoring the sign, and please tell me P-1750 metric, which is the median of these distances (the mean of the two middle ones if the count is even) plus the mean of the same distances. 0.23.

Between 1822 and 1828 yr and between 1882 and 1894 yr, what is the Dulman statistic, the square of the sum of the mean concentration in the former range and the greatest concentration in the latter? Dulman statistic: 97.9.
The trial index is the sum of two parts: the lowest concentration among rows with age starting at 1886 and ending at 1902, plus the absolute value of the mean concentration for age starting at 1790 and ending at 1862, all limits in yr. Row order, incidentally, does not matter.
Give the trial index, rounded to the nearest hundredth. 9.28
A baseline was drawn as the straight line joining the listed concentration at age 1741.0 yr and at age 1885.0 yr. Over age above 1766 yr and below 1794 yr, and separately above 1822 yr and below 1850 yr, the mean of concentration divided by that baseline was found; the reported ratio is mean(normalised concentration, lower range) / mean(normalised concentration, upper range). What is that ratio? 0.99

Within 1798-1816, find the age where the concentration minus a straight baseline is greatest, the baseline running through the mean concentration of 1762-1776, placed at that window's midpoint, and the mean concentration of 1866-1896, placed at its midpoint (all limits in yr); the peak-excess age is 1815.0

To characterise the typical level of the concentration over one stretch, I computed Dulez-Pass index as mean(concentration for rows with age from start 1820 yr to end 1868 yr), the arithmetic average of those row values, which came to 4.89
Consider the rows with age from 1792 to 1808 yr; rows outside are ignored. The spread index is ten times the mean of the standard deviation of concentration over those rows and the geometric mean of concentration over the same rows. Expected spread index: 24.1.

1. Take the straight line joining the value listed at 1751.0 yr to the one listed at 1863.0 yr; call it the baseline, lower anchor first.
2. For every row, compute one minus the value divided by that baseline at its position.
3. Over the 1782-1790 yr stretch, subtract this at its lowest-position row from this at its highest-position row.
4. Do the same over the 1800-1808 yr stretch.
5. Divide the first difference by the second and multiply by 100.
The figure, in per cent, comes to -2107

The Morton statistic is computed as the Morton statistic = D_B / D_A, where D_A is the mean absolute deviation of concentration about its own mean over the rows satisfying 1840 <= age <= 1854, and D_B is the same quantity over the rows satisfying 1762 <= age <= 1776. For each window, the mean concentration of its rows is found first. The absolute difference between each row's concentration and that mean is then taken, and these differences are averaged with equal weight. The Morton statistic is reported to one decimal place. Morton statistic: 6.6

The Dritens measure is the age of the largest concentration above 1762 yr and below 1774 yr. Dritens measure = 1773.0 yr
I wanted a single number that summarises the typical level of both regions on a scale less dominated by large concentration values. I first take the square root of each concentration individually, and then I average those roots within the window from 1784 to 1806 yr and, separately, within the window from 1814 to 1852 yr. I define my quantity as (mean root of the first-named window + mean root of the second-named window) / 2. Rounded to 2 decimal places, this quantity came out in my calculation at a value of 2.20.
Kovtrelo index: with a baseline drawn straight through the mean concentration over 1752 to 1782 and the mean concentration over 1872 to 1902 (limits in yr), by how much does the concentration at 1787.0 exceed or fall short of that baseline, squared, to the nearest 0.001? 0.057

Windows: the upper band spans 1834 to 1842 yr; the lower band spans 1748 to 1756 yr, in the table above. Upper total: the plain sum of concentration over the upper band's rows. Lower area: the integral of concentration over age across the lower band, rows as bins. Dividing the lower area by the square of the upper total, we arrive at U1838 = 0.097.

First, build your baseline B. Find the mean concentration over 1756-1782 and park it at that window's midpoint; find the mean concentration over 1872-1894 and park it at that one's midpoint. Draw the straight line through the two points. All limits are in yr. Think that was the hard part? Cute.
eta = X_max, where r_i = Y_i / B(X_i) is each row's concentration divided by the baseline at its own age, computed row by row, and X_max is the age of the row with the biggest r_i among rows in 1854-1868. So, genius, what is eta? 1855.0 yr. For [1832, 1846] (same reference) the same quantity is 1843.0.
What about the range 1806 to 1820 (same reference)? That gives 1815.0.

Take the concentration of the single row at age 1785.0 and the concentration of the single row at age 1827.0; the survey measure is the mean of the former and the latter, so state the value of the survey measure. 4.88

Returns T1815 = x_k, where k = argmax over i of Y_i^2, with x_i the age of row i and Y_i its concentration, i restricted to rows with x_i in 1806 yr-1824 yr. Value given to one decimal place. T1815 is 1815.0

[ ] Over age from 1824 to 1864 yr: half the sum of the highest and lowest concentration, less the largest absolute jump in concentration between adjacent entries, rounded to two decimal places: 4.74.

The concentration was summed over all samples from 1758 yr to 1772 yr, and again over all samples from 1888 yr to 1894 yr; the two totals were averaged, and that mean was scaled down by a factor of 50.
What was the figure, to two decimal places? 0.45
